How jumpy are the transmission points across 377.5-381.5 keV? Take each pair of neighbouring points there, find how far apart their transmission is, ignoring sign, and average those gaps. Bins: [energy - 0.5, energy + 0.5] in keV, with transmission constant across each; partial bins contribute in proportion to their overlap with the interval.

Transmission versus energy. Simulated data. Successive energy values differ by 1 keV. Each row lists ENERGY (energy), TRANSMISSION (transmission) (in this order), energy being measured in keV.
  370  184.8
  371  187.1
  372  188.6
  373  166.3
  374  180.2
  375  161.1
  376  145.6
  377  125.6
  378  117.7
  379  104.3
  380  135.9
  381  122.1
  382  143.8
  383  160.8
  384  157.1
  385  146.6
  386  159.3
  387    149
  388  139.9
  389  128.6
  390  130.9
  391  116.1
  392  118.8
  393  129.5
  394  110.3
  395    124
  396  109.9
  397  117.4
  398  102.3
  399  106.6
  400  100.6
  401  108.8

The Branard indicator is 19.6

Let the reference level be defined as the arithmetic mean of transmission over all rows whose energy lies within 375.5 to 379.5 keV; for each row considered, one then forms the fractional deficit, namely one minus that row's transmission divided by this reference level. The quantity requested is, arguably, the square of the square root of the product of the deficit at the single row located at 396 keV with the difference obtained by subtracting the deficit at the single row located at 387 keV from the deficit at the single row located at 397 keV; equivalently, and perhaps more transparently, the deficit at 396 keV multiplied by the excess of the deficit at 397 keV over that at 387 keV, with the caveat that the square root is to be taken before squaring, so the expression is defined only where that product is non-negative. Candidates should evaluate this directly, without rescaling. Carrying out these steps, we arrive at 0.028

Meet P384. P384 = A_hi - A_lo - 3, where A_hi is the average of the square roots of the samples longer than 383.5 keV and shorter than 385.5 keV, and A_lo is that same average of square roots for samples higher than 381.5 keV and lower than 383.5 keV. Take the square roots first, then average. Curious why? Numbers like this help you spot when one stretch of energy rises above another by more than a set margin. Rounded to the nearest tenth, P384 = -3.0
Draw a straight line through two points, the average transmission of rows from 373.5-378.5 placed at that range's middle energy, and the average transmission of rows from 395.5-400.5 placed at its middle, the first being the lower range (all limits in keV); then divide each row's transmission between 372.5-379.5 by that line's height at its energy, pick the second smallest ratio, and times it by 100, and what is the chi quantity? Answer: 83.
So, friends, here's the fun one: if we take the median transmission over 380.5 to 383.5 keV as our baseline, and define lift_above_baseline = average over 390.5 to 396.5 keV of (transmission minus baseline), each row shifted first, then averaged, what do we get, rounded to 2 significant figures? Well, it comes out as -26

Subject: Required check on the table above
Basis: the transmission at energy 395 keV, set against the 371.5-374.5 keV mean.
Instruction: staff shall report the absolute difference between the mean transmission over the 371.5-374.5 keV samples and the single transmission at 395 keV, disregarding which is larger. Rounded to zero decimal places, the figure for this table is 54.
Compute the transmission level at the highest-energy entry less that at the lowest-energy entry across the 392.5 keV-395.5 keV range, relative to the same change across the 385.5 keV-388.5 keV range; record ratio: 0.28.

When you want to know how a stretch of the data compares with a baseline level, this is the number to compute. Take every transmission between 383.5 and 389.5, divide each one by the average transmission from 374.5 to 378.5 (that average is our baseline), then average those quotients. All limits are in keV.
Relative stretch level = 1.07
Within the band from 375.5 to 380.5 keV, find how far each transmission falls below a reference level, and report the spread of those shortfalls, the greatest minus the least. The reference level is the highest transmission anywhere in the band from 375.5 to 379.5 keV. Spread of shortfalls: 41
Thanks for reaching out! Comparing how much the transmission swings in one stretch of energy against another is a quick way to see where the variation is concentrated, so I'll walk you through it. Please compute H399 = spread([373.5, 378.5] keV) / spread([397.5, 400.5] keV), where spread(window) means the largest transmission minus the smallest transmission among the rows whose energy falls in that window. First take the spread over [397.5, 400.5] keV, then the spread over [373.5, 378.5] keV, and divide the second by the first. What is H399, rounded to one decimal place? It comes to 10.4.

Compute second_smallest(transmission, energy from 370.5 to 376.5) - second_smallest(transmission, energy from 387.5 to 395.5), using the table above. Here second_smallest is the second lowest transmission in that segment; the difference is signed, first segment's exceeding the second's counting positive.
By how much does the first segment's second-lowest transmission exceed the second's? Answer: 45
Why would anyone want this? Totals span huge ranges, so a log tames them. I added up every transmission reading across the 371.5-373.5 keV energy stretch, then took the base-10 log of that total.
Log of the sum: 2.55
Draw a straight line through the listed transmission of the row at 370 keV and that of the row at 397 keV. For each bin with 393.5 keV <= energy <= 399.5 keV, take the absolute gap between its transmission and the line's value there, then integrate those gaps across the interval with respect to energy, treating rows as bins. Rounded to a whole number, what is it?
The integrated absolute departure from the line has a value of 45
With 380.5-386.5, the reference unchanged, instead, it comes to 77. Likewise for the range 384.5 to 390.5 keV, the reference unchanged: 35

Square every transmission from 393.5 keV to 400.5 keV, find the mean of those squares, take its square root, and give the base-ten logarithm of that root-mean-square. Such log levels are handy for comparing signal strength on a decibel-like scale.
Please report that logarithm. 2.04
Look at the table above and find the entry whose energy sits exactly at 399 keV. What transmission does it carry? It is 106.6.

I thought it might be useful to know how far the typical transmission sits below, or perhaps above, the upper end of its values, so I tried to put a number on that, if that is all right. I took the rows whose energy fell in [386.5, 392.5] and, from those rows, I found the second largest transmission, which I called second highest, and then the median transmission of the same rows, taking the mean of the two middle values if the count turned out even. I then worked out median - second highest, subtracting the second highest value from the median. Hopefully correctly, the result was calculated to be -10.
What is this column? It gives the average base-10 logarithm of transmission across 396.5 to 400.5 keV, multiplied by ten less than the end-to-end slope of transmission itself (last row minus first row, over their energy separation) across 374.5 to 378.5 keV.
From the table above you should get -50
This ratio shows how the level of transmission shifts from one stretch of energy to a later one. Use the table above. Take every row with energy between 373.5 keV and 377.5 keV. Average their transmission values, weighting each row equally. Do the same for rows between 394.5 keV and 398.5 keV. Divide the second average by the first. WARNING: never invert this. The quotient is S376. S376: 0.74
